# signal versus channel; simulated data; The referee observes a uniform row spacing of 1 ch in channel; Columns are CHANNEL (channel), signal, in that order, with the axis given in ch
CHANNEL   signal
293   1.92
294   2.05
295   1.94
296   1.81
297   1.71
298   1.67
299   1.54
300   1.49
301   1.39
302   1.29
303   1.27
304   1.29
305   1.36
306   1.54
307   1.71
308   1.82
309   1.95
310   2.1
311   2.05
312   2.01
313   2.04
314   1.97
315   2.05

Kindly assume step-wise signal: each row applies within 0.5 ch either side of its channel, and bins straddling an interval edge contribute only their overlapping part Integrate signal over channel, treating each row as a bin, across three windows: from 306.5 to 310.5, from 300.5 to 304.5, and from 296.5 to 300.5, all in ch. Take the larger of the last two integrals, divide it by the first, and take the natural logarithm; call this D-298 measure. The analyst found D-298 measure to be -0.17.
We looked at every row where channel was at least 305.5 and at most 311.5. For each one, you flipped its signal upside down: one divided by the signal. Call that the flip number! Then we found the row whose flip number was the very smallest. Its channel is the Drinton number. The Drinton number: 310 ch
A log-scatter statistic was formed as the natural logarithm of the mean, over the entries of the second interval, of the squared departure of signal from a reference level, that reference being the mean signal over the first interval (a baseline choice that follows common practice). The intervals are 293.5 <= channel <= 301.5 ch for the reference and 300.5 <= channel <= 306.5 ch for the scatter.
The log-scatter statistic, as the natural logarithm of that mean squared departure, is -2.1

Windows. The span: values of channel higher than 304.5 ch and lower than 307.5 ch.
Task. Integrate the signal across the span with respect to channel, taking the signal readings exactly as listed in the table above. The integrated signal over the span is 4.6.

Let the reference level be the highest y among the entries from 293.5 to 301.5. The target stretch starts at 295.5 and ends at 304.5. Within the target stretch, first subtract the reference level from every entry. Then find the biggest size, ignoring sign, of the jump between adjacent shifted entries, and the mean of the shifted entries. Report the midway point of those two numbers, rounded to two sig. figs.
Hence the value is -0.21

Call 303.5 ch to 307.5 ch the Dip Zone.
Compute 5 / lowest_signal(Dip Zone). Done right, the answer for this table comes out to 3.88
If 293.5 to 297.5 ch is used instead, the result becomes 2.92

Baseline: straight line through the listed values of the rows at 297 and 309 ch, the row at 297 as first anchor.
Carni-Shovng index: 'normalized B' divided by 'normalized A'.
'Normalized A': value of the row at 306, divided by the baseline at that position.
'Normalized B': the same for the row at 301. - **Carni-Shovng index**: 0.95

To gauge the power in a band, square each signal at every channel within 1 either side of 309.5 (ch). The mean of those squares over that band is 4.1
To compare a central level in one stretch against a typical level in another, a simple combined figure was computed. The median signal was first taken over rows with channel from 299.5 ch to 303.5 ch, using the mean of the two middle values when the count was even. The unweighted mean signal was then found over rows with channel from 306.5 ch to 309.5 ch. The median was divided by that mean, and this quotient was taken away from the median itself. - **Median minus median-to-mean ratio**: 0.61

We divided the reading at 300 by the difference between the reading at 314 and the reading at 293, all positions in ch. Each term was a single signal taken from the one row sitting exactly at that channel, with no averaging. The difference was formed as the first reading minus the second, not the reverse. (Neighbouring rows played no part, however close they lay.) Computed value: 30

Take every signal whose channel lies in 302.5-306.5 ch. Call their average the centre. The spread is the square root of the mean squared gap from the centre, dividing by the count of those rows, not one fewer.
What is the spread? 0.11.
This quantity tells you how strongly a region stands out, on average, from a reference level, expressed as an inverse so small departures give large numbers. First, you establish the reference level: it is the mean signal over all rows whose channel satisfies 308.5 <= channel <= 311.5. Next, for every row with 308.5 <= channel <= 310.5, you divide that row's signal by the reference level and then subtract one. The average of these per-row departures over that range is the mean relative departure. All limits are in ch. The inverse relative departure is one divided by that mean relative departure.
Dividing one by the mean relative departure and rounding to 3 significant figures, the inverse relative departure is -244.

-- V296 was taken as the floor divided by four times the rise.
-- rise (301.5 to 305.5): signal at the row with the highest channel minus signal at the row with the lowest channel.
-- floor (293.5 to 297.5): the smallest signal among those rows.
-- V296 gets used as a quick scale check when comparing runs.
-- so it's 6.1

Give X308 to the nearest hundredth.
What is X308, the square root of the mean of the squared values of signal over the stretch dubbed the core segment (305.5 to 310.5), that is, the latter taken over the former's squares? 1.83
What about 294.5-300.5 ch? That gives 1.70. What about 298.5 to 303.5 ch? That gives 1.40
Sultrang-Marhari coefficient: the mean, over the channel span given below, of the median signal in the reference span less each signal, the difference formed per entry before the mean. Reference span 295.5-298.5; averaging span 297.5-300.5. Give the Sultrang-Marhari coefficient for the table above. 0.14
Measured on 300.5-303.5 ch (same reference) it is 0.39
